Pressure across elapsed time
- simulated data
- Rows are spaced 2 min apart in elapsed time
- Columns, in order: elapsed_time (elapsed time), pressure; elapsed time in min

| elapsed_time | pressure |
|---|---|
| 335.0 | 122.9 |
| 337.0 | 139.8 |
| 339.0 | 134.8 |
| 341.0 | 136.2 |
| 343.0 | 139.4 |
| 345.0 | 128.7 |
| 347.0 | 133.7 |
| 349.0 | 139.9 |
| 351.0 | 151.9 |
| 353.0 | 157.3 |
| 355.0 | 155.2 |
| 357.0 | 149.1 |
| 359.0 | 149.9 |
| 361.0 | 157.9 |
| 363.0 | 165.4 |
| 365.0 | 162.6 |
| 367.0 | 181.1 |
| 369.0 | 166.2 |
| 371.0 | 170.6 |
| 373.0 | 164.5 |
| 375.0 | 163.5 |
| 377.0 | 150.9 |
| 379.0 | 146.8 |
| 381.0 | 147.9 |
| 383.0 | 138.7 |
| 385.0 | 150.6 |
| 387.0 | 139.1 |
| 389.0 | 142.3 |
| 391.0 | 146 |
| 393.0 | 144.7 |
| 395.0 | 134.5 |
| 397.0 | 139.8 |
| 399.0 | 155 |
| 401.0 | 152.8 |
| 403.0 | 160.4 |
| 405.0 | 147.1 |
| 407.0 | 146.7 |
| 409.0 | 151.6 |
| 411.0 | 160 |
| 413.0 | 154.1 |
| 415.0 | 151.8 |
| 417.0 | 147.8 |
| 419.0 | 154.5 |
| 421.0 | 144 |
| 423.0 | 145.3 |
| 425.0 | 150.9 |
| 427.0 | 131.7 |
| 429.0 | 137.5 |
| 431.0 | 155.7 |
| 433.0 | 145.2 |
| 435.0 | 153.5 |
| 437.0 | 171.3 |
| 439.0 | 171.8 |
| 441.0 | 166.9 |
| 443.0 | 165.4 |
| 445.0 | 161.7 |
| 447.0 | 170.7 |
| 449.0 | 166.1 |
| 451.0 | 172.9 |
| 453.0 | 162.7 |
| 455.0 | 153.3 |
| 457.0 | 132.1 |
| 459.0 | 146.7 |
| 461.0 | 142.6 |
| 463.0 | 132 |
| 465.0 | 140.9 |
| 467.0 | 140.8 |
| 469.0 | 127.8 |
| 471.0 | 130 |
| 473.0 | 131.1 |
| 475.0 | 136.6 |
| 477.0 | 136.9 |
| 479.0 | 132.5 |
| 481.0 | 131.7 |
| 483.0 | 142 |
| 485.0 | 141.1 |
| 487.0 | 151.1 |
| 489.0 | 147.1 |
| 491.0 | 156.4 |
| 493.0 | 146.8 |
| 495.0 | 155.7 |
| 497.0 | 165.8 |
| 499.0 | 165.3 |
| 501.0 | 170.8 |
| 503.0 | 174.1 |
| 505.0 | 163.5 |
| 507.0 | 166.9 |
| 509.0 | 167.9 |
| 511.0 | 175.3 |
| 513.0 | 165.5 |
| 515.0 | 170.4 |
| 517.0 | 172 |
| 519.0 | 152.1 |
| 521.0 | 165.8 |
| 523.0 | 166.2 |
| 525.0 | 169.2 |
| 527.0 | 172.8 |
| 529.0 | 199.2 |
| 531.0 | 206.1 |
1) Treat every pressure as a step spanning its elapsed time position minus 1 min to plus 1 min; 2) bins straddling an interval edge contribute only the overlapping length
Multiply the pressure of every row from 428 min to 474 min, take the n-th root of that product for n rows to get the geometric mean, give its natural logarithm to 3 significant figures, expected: 5.01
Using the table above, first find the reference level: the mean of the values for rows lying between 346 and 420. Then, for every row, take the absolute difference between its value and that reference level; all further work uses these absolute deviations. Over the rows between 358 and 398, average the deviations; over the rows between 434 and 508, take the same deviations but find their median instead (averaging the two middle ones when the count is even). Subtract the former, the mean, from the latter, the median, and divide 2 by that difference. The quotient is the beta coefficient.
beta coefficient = 0.6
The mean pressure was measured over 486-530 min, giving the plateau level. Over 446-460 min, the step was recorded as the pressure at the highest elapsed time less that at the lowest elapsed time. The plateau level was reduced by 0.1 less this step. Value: 141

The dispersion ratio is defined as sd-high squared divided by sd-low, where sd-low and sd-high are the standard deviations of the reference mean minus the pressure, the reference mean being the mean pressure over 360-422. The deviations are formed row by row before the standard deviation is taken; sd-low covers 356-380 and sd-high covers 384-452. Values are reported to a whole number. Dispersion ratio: 12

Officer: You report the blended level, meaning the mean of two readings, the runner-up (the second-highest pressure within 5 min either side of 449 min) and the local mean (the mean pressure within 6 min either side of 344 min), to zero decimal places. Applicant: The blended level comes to 153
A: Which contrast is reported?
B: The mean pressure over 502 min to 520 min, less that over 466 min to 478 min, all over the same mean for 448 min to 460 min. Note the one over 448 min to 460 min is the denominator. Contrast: 0.22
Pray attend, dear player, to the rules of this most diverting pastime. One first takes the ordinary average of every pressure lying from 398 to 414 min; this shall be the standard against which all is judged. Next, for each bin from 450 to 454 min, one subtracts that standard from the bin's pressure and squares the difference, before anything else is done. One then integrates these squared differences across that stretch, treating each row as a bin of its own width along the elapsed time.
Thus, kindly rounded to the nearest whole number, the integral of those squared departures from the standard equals 926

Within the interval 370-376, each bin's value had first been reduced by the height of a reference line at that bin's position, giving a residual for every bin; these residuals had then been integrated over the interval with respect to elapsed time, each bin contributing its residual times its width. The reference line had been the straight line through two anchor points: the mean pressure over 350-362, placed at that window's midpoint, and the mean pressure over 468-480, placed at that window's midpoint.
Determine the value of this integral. 94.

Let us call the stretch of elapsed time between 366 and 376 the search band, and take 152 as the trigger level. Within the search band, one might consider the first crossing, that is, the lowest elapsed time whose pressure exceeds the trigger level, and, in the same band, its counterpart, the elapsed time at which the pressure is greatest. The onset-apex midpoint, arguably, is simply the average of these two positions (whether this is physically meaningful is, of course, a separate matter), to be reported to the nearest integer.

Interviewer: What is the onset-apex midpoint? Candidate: 367 min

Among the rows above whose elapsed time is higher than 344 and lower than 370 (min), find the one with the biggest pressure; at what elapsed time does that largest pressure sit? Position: 367.0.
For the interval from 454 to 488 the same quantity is 455.0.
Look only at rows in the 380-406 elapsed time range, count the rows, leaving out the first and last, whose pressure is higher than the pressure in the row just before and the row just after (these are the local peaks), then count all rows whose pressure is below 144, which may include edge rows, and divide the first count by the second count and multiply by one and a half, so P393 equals 1.2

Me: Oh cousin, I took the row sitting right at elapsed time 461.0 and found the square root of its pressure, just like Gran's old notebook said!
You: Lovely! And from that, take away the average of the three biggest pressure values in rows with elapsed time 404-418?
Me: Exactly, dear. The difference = -143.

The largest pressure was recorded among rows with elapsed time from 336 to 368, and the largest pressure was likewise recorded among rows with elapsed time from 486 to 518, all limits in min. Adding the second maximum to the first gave 356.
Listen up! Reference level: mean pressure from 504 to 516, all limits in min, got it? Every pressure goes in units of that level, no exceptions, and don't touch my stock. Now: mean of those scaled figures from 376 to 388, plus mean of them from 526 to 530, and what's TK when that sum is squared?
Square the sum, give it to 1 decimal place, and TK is 3.9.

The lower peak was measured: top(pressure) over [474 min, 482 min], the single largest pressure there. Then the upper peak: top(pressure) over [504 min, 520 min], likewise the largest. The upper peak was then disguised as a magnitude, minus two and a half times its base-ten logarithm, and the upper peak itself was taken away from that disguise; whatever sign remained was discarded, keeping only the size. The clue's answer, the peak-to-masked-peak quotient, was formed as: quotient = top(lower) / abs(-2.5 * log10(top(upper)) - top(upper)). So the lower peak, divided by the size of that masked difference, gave 0.76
